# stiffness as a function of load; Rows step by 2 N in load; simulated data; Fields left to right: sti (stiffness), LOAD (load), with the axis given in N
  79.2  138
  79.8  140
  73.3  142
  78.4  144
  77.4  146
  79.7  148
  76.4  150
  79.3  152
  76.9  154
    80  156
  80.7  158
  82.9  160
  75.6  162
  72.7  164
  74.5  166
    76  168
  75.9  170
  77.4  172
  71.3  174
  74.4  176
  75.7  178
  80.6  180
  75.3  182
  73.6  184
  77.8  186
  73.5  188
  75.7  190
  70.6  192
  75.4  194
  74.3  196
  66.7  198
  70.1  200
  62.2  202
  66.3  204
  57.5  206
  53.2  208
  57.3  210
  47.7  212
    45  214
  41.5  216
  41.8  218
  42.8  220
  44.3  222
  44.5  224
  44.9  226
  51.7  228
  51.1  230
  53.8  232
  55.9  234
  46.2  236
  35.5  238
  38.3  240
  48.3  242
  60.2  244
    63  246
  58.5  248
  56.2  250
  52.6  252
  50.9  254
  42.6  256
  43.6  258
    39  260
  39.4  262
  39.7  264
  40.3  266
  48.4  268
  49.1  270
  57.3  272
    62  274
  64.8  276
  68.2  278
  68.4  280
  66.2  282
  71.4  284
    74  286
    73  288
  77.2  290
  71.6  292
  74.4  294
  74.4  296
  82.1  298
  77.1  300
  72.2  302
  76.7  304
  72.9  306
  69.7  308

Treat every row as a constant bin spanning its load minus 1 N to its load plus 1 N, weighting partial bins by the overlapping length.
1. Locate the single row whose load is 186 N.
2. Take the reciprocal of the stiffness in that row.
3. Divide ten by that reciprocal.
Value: 778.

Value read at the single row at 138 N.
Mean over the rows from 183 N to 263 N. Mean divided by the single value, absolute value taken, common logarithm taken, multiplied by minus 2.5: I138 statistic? 0.40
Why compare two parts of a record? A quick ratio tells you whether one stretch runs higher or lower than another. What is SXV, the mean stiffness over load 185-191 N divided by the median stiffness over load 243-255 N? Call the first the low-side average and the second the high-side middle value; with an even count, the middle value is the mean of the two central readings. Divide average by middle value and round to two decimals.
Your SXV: 1.32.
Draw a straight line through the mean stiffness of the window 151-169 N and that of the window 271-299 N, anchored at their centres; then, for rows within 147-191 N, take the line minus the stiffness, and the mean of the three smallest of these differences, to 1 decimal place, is -4.1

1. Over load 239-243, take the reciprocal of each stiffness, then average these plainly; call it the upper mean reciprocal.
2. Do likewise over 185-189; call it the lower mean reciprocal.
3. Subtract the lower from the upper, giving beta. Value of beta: 0.010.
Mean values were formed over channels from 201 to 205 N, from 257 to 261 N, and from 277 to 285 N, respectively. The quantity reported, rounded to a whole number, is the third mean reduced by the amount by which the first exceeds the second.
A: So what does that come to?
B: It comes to 46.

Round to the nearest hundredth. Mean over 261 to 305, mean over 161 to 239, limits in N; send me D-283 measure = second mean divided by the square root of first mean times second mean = 0.98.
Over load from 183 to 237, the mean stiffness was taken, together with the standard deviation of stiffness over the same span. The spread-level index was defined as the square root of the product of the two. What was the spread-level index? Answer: 27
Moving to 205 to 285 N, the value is 22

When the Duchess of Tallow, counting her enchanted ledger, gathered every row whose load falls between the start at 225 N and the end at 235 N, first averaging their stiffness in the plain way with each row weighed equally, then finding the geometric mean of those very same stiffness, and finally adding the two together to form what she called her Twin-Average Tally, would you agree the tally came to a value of 103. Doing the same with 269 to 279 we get 120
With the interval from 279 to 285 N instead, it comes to 137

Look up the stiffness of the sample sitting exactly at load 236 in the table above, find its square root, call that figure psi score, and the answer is 6.8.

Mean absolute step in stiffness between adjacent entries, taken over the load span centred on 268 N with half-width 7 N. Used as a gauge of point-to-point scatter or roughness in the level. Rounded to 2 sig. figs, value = 3.8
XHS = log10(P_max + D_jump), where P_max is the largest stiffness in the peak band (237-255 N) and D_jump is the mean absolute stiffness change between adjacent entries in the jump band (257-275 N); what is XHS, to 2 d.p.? 1.82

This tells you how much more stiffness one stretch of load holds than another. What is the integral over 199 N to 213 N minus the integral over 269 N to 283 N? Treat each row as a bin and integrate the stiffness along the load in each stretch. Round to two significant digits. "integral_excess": -43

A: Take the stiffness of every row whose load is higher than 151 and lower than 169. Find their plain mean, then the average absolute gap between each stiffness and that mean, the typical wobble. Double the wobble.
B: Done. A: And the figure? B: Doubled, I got 5.5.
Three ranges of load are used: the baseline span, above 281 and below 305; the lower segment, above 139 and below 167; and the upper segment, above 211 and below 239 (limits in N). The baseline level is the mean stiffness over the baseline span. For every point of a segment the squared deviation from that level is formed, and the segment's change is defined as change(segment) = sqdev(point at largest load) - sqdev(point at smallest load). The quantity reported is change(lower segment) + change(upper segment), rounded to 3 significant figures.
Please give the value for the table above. 764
